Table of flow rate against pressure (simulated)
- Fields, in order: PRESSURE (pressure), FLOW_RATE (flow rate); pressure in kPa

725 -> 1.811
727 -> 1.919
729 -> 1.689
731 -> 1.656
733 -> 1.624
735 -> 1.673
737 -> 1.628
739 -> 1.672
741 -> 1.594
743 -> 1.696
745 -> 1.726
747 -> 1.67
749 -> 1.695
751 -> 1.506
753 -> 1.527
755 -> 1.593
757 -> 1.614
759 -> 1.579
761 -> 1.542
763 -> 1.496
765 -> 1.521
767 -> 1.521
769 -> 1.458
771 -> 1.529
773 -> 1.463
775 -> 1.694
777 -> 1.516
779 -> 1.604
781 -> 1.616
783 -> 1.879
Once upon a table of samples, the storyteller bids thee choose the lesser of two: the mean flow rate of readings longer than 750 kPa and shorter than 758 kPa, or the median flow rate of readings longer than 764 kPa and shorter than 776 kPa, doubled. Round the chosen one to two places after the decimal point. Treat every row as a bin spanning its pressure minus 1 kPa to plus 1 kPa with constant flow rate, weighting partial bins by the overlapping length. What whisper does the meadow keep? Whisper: 1.56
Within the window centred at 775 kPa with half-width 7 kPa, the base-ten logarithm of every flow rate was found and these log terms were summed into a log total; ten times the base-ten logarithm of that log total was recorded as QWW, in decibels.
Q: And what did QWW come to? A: 1.3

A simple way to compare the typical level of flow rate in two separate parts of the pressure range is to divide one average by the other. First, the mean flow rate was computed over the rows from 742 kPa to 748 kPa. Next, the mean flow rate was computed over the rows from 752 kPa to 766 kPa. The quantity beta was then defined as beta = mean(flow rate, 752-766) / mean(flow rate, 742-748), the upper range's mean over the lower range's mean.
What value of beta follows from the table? 0.92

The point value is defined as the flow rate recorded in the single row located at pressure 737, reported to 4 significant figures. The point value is 1.628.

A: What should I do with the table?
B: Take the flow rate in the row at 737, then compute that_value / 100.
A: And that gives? 0.0163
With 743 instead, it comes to 0.0170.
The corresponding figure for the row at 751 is 0.0151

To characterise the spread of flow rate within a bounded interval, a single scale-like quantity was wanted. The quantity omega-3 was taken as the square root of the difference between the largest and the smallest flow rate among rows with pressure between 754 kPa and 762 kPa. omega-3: 0.27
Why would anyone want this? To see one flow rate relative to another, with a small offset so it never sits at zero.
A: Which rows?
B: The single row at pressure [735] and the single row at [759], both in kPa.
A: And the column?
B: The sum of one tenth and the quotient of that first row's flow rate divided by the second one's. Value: 1.16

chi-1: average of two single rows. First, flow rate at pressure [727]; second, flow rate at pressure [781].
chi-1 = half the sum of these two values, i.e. 1.77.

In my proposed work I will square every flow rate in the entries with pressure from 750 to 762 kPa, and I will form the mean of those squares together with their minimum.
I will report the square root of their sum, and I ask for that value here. 2.17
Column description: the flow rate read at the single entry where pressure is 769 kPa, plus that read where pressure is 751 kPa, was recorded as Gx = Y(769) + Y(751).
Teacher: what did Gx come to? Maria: 2.96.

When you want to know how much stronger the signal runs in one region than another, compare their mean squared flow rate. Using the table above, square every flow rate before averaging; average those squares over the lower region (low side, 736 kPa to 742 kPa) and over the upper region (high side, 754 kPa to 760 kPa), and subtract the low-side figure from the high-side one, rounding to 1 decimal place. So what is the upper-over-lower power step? -0.1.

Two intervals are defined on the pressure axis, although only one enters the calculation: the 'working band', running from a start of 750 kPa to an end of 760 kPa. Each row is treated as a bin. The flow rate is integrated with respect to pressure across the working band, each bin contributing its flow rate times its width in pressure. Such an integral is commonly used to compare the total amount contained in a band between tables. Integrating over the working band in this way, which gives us 15.6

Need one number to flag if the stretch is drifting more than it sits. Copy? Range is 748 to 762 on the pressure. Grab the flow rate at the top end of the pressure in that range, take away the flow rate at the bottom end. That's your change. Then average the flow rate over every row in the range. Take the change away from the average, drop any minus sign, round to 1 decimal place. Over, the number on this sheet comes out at 1.7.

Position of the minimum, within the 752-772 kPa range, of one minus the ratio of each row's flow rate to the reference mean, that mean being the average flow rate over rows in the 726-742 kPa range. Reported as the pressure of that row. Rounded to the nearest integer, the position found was 757 kPa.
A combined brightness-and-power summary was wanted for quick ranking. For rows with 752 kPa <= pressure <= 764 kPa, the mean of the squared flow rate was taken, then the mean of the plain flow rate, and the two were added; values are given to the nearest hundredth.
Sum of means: 3.99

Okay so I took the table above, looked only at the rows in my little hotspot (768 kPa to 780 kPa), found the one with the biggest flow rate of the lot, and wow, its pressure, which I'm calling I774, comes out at 775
